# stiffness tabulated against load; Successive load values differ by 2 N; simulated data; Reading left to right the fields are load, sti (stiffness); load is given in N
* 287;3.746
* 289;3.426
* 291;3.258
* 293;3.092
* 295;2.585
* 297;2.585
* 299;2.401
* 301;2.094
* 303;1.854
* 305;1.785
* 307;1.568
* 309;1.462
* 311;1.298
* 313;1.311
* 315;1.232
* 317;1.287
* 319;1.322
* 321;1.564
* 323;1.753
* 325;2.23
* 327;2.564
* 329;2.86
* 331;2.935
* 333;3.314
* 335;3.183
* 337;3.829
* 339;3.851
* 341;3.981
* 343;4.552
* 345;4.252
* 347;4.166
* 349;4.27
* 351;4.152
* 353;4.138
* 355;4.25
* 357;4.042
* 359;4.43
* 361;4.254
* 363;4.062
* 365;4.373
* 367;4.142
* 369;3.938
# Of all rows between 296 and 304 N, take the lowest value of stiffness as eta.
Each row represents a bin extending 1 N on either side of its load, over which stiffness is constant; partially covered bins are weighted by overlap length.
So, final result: 1.854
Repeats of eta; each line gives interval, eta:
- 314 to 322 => 1.232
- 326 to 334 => 2.564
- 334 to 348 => 3.183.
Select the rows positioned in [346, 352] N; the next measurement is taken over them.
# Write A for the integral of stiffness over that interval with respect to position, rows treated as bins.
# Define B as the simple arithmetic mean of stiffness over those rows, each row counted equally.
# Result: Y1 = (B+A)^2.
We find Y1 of 863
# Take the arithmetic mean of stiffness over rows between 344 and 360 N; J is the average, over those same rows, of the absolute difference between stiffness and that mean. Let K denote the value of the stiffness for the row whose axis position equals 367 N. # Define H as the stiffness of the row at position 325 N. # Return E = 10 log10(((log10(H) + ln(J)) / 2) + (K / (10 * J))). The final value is 6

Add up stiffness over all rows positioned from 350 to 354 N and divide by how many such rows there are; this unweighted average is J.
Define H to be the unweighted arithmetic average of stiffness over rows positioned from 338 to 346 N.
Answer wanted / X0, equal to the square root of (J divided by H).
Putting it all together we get 1.00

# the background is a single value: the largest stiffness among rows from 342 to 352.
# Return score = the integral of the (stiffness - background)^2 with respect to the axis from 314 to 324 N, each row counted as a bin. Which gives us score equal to 98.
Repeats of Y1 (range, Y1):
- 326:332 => 380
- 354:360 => 881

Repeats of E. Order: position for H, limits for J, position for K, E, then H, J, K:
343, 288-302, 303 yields -5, 4.552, 0.41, 1.854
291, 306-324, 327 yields 0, 3.258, 0.15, 2.564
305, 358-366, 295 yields 1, 1.785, 0.12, 2.585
